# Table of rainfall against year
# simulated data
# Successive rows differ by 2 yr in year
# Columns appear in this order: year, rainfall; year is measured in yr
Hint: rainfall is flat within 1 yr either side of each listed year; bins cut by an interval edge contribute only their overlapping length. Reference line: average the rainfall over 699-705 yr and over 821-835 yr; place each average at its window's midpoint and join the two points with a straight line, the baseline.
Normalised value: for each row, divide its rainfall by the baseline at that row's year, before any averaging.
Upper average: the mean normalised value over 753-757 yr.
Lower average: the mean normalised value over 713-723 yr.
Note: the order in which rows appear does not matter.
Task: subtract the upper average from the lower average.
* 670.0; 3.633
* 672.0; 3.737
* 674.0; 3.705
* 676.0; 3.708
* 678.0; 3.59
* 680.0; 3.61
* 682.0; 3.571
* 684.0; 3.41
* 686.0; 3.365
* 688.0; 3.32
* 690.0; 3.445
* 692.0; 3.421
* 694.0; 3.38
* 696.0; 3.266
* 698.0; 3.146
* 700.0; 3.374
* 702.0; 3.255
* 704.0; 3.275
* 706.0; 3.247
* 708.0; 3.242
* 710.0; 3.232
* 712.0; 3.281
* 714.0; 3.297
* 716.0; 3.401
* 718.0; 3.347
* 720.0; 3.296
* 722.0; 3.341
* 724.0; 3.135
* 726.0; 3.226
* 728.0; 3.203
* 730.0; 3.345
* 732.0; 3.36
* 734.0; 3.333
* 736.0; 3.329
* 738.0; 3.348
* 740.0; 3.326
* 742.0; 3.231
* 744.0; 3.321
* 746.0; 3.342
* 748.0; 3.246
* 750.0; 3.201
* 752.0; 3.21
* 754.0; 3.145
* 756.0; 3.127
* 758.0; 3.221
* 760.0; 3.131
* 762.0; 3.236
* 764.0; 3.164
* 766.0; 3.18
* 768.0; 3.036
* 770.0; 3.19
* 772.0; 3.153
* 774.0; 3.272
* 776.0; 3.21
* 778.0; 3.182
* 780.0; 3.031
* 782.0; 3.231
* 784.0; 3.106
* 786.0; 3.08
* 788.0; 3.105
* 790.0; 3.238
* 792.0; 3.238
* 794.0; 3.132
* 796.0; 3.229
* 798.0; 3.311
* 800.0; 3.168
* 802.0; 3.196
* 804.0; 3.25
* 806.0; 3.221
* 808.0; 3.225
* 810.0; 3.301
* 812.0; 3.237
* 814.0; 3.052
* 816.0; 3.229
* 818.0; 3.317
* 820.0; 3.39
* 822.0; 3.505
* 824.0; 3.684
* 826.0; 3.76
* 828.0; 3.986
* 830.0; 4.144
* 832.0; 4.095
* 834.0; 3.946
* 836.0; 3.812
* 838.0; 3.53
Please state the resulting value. 0.10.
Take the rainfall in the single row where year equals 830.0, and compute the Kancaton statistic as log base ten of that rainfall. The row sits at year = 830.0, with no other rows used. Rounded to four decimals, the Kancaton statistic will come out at 0.6174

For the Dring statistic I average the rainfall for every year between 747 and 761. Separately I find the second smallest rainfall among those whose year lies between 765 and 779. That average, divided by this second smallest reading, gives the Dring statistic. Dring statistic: 1.01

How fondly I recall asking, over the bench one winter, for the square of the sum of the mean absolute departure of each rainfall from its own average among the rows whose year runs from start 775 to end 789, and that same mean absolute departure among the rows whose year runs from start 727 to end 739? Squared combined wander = 0.010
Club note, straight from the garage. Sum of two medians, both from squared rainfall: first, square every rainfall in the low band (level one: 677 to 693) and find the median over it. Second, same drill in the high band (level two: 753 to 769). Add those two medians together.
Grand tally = 21.7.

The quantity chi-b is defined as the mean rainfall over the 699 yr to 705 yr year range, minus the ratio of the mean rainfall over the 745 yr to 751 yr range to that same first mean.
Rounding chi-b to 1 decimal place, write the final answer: 2.3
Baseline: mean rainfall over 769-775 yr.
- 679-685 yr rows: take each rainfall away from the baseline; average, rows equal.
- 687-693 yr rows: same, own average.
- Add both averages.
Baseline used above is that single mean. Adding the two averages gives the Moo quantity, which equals -0.52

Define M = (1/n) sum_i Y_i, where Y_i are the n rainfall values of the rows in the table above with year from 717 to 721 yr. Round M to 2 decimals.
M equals 3.32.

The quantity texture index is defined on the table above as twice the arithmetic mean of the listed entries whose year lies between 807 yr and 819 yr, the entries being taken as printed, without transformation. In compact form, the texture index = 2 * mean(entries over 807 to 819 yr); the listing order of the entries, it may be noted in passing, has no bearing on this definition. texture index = 6.5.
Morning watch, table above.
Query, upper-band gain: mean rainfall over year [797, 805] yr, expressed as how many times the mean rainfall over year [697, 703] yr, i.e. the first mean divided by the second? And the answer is 0.99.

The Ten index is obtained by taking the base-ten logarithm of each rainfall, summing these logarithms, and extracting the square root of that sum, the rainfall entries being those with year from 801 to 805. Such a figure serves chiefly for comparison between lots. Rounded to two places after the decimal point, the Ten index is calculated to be 1.01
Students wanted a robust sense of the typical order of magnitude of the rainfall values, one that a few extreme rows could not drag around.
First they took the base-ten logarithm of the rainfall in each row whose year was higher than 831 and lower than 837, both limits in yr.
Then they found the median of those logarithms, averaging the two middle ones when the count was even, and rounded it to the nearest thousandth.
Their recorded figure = 0.596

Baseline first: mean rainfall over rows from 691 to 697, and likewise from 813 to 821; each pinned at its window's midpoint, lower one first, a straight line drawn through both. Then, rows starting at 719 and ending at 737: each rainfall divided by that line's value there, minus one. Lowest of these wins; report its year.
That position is 724.0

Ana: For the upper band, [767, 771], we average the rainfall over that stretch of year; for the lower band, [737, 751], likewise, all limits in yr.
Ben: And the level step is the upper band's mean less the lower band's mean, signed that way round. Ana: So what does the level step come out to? -0.17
